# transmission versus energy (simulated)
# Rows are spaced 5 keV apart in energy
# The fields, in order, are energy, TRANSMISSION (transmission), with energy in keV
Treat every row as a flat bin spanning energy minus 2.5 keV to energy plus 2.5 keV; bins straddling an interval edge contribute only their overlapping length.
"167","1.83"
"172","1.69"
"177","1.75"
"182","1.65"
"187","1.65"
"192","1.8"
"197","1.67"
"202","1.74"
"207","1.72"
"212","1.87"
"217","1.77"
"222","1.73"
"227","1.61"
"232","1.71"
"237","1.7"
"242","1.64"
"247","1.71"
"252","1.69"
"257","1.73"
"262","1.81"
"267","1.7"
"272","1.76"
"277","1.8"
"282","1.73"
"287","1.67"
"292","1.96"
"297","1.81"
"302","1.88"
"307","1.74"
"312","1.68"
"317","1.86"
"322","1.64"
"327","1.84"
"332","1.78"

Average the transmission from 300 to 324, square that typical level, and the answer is 3.10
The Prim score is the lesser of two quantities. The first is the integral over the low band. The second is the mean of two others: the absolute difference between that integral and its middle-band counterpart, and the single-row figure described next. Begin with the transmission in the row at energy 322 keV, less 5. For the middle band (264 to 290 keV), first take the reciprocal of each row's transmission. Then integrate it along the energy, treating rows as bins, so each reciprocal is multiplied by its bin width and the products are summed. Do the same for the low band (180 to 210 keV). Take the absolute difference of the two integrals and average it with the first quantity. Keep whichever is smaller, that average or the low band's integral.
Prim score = 0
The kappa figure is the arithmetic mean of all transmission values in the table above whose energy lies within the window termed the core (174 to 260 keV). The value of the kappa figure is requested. 1.71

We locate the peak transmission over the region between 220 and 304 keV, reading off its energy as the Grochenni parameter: 292 keV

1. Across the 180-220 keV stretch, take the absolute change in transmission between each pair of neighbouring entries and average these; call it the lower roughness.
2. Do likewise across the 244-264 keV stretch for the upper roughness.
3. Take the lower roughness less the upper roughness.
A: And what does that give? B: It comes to 0.04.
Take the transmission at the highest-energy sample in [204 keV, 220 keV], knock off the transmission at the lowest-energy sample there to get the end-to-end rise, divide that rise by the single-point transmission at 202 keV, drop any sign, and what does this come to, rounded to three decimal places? 0.029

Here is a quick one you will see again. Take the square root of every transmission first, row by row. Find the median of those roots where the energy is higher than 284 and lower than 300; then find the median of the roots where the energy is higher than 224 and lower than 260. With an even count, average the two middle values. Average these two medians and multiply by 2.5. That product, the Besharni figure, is 3.31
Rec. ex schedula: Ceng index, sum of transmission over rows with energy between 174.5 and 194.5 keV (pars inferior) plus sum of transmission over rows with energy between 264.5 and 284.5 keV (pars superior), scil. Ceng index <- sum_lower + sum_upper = 13.8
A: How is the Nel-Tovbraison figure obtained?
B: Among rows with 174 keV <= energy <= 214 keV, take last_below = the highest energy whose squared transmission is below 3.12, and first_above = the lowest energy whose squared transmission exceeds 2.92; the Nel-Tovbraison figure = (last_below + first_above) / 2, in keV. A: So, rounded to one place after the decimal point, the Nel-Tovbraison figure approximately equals 192.0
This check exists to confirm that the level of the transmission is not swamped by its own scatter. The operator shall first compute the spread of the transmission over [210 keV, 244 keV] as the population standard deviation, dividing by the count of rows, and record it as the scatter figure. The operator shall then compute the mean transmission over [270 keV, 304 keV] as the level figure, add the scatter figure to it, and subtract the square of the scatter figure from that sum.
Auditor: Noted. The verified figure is 1.87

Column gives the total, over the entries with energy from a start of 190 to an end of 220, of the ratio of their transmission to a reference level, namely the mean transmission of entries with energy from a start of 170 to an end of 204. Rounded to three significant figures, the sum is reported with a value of 6.19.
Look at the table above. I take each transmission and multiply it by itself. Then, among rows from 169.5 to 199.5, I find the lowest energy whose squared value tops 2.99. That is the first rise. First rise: 177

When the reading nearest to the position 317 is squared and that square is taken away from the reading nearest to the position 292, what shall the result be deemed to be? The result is -1.50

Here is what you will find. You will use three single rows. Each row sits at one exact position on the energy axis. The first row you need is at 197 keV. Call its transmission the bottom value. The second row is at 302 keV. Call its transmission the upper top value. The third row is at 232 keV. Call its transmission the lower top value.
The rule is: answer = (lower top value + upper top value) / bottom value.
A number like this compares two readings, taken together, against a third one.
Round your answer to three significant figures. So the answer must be 2.15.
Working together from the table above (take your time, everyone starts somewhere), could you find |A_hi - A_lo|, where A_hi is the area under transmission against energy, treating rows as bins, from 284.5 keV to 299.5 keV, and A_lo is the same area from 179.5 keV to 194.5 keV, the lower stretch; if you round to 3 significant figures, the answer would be 1.70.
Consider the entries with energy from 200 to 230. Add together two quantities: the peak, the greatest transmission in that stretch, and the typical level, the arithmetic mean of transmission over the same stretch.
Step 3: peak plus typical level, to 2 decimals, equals 3.61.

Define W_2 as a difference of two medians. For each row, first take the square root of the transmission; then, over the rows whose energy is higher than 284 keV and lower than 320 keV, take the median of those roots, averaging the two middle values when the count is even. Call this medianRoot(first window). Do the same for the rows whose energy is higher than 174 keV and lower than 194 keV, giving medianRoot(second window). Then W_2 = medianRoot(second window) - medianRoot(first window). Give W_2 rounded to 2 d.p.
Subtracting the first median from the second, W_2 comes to -0.04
